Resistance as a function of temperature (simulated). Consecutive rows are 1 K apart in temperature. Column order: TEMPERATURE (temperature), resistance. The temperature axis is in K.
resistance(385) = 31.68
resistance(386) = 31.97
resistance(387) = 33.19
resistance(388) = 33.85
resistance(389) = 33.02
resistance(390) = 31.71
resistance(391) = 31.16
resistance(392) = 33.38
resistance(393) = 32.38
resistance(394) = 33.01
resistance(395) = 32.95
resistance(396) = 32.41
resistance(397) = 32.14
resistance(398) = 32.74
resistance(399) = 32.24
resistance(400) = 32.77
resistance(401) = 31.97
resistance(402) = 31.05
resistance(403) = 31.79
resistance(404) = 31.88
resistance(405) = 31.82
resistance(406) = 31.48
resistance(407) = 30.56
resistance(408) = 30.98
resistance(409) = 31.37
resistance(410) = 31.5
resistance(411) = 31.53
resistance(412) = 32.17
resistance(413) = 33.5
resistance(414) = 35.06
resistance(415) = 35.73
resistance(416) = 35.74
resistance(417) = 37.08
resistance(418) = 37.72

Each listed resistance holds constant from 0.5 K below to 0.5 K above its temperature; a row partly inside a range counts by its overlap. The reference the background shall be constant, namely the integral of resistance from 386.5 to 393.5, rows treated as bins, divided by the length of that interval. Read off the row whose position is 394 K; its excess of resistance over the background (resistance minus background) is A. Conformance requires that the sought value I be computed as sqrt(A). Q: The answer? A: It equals 0.6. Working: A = 0.3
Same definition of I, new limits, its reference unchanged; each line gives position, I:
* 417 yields 2.1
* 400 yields 0.3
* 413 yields 0.9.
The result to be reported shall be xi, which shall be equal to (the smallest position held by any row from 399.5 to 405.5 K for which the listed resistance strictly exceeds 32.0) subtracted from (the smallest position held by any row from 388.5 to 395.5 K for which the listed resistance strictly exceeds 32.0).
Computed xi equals -11 K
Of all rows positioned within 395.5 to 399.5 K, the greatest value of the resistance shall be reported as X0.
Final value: 32.74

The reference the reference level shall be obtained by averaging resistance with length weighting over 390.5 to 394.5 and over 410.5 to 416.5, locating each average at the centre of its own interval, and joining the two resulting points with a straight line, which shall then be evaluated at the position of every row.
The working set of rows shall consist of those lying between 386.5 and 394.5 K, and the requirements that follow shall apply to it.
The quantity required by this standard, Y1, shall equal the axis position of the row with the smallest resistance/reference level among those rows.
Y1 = 391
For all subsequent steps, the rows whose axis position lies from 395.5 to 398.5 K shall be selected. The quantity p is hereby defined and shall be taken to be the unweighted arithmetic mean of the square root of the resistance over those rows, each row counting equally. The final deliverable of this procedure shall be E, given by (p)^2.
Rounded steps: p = 5.69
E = 32.4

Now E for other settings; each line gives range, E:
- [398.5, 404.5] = 31.9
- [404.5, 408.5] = 31.2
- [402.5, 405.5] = 31.8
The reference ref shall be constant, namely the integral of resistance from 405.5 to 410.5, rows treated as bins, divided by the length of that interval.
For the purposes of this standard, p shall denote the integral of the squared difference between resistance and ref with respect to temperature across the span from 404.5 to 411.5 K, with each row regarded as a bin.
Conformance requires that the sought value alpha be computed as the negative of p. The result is -1.2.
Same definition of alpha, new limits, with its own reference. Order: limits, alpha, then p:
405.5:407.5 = -0.5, 0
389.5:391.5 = -0.3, 0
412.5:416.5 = -62.0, 62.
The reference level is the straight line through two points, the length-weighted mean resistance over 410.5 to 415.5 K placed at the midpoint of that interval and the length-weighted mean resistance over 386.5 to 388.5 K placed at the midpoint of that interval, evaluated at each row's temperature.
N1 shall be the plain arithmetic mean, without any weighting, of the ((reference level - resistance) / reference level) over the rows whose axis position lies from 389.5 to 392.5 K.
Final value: 0.043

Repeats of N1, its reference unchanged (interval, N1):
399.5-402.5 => 0.049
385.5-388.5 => 0.015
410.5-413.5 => 0.036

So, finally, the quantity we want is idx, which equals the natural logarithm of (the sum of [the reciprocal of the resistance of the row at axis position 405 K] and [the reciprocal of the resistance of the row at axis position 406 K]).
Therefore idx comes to -2.76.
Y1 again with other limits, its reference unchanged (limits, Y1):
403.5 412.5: 407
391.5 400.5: 399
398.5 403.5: 402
